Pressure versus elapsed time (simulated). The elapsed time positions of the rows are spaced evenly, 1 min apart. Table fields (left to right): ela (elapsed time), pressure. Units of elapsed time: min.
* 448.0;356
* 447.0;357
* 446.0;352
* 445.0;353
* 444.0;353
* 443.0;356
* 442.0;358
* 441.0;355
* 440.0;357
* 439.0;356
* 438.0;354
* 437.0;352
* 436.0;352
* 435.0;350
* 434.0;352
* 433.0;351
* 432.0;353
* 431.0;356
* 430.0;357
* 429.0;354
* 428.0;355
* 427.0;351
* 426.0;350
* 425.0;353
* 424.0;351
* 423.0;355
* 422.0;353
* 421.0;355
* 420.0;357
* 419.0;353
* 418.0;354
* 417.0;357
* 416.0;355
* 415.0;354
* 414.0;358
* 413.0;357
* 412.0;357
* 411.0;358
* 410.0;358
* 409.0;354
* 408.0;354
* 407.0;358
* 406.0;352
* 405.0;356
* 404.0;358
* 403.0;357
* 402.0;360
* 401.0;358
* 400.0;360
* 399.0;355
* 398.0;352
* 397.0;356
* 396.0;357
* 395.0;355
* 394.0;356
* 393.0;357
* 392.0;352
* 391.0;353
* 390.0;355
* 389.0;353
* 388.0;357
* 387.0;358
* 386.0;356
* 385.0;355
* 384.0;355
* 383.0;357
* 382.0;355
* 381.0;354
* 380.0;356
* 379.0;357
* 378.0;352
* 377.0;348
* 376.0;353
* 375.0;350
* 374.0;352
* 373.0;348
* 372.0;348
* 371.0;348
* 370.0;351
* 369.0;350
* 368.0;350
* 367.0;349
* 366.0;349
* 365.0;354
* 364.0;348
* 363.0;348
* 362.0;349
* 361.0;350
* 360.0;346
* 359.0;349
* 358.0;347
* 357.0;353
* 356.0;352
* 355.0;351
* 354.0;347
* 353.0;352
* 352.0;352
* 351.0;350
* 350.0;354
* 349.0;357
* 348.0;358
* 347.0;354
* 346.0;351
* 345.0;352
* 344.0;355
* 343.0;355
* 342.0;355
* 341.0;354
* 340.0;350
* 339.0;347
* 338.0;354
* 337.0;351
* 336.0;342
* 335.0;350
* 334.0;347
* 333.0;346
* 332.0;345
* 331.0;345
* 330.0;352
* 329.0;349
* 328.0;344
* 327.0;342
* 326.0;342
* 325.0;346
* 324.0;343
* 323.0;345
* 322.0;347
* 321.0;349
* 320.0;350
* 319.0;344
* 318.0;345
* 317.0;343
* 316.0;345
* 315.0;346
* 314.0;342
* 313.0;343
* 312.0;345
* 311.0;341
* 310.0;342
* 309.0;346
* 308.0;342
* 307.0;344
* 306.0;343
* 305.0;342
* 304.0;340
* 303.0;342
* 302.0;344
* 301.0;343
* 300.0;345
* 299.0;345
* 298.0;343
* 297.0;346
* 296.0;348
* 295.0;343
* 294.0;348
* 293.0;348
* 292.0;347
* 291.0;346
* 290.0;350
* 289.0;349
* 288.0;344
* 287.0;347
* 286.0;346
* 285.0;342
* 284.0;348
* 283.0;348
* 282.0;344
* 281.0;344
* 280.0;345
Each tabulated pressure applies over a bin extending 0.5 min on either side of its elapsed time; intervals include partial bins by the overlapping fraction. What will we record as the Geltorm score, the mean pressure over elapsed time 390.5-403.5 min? 356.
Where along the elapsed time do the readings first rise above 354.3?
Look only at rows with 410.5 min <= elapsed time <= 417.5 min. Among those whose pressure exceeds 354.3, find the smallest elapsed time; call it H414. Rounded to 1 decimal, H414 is 411.0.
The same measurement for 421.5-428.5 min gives 423.0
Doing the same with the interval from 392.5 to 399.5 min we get 393.0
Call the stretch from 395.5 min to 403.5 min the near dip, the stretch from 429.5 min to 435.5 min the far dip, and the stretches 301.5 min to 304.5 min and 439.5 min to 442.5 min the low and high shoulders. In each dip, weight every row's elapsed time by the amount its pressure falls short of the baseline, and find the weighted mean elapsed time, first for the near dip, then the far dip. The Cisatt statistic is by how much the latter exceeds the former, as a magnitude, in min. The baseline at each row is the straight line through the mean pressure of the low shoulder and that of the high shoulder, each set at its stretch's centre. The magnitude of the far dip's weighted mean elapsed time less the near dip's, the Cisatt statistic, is 34.2 min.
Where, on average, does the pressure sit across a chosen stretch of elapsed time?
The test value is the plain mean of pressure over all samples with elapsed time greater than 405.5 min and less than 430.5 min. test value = 355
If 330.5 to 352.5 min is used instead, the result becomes 351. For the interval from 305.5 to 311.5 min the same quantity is 343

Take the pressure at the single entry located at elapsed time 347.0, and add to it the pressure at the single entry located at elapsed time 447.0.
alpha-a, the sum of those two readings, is 711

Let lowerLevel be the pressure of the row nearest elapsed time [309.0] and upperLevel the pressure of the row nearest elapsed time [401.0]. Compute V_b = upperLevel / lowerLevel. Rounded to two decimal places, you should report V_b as 1.03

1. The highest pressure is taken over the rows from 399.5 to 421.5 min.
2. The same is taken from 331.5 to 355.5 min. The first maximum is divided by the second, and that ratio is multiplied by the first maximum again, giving 362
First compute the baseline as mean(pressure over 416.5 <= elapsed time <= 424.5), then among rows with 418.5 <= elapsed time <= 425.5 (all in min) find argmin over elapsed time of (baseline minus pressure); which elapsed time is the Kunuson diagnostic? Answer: 420.0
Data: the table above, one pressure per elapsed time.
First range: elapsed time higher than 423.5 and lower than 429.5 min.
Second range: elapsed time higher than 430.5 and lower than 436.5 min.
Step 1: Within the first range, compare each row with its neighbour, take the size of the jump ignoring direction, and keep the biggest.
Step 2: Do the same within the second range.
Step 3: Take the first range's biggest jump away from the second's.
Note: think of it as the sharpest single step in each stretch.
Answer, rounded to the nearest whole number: -1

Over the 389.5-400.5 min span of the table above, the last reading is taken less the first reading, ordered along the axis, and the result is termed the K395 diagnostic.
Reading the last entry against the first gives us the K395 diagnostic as 5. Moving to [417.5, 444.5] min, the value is -1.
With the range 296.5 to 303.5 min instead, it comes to -4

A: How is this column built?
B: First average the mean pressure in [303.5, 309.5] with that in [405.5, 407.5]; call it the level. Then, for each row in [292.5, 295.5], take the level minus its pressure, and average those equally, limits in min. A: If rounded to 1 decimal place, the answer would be 2.6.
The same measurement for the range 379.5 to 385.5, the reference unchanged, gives -6.4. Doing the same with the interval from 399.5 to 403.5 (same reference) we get -9.8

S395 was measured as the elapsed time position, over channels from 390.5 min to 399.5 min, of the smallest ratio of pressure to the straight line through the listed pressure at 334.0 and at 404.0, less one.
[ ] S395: 398.0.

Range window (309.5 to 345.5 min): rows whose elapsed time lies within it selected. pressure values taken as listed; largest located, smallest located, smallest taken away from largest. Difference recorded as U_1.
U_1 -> 14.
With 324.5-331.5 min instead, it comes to 10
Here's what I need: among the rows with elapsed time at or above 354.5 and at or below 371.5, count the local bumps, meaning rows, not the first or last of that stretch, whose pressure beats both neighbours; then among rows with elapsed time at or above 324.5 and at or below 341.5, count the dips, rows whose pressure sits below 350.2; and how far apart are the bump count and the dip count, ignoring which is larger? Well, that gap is 8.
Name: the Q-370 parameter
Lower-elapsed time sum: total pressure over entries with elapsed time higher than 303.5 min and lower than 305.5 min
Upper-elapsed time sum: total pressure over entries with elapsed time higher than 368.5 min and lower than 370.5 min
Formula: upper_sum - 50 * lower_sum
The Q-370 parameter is -33399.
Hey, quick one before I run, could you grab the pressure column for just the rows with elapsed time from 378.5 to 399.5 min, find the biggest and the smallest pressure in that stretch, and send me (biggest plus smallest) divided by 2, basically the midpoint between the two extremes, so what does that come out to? 355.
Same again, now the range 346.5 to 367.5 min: 352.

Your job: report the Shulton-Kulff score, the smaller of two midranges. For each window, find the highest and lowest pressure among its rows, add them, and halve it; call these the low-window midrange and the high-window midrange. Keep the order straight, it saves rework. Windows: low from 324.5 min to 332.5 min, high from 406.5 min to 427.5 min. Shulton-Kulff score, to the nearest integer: 347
